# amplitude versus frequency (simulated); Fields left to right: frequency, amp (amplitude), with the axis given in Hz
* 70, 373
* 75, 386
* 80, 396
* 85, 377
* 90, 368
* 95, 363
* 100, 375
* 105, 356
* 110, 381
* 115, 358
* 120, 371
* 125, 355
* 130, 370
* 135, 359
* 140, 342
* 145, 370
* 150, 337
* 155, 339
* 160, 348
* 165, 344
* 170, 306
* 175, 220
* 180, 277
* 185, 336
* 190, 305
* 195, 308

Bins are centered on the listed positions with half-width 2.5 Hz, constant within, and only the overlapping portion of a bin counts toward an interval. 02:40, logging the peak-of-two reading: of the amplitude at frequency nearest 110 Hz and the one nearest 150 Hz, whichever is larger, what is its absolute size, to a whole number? 381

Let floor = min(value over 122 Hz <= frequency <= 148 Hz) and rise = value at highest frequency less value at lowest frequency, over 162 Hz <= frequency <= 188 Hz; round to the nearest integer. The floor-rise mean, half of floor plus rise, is 167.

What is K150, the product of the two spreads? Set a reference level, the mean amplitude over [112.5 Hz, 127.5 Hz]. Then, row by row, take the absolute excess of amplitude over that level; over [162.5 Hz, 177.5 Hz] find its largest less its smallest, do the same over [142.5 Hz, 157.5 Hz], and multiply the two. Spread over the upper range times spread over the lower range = 1943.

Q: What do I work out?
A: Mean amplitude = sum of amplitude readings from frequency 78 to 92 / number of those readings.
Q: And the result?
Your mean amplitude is 380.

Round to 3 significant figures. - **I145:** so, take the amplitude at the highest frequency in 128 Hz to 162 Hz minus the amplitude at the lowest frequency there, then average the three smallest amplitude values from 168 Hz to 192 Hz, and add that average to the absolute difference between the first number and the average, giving 557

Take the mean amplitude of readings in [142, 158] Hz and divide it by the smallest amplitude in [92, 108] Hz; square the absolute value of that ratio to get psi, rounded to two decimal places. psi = 0.96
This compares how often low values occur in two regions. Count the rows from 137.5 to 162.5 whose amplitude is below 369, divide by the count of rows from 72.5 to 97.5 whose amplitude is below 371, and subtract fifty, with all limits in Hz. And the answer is -48.0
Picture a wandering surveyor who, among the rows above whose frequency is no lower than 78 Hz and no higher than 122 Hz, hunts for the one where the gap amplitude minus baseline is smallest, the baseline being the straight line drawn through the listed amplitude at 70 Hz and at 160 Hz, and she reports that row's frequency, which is 105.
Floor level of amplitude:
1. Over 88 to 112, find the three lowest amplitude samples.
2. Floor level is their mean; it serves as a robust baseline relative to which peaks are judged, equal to 362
